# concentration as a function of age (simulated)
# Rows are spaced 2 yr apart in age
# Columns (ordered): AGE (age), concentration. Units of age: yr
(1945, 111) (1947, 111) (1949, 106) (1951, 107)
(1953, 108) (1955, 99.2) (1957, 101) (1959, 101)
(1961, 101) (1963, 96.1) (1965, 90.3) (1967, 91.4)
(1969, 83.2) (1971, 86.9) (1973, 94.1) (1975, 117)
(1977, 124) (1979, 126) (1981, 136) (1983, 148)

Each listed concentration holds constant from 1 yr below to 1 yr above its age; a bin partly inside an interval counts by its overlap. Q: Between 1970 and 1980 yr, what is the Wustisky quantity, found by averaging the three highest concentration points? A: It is 122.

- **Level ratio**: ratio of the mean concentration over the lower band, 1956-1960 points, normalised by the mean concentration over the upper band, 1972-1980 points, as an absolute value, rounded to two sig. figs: 0.88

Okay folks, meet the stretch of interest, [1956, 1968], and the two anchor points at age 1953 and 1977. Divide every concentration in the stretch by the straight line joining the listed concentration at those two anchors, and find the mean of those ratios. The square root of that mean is 0.92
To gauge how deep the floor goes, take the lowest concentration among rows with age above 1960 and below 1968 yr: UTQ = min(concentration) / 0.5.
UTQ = 181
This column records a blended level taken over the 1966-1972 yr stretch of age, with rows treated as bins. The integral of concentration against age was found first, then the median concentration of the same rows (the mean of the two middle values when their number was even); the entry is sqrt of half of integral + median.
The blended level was 17.5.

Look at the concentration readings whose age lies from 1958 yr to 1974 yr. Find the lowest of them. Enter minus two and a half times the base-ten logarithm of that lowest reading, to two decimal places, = -4.80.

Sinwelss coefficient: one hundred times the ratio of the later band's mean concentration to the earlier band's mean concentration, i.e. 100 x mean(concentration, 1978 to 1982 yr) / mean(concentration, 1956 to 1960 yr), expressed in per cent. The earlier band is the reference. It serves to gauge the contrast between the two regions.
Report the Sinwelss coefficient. 130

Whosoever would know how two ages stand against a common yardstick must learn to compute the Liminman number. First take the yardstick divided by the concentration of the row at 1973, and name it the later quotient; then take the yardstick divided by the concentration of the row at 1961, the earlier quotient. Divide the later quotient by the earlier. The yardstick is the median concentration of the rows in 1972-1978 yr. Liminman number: 1.1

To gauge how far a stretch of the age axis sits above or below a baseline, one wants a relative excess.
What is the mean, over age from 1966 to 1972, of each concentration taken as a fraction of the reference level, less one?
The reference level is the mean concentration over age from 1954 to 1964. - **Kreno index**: -0.13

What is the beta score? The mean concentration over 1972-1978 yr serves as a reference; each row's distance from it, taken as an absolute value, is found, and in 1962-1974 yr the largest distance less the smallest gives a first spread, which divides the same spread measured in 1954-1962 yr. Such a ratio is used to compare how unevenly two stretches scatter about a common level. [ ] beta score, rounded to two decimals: 0.14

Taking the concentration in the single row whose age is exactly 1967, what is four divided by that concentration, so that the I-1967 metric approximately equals 0.044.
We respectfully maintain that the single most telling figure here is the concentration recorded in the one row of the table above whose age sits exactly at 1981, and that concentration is 136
